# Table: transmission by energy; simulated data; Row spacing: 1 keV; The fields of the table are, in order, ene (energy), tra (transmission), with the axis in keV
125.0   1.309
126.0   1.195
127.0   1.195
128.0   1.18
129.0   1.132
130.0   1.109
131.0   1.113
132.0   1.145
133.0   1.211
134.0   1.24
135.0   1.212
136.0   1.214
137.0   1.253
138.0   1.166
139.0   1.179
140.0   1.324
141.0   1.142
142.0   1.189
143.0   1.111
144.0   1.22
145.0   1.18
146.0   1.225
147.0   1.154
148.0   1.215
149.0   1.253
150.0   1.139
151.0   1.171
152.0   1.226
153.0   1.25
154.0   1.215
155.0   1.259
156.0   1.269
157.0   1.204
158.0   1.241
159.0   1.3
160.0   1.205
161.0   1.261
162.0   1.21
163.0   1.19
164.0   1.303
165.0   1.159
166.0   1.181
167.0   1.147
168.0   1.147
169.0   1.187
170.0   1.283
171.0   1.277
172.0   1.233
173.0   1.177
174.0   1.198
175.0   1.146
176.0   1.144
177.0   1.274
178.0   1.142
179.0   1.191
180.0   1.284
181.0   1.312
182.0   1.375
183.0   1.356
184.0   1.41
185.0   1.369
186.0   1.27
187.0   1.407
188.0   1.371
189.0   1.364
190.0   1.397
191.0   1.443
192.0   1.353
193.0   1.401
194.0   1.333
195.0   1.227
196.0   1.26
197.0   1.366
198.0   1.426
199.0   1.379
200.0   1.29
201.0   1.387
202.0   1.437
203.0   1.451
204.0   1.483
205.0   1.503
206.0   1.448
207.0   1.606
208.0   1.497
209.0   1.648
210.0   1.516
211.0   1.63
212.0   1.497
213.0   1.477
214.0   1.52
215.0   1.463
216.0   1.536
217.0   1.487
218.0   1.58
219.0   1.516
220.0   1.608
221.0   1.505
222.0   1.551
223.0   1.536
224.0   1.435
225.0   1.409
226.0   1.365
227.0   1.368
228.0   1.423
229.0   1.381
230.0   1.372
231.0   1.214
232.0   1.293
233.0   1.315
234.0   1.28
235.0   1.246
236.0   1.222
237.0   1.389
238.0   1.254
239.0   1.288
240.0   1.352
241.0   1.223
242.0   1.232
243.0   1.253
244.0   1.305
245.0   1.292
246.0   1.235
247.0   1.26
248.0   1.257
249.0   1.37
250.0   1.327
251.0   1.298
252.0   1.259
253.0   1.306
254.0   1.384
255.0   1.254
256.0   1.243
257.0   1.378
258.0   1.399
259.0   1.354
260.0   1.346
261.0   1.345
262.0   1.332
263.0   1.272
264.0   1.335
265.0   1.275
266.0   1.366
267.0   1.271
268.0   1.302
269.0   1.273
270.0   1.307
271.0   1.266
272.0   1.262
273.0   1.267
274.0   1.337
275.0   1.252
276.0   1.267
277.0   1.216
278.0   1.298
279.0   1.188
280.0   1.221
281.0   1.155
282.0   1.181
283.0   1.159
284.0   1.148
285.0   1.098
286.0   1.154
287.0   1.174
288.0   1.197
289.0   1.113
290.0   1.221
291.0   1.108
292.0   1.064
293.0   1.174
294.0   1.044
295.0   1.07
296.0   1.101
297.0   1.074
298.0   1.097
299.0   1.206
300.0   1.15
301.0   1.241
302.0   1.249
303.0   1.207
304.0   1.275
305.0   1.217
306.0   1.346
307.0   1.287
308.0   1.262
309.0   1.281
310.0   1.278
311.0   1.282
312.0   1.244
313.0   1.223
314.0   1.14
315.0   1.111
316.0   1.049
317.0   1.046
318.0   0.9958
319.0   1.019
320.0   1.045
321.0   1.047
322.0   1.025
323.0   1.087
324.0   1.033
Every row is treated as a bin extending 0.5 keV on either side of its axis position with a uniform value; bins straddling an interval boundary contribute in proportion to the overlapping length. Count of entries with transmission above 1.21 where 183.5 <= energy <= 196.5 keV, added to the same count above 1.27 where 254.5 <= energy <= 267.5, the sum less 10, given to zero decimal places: 14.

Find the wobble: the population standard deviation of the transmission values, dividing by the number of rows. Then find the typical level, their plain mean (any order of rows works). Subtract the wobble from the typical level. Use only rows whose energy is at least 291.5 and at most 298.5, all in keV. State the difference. 1.05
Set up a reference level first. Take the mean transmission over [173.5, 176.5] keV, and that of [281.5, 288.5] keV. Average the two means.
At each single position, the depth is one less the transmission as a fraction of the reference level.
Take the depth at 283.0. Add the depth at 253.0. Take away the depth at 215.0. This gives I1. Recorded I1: 0.14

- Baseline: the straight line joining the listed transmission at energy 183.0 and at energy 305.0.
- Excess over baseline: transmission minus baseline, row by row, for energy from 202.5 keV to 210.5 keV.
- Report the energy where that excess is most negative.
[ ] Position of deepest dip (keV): 203.0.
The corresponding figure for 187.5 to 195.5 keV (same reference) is 195.0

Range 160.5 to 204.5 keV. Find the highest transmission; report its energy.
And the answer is 204.0 keV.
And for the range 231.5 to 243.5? 237.0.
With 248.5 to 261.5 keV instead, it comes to 258.0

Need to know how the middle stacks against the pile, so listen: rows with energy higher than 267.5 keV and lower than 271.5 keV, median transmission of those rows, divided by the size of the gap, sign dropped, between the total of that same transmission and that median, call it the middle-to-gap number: 0.334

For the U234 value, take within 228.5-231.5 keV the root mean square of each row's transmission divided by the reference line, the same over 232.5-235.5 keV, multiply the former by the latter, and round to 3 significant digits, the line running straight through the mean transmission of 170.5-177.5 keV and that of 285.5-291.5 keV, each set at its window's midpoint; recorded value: 1.21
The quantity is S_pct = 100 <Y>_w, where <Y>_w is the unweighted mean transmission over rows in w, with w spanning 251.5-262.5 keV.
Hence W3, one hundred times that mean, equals 133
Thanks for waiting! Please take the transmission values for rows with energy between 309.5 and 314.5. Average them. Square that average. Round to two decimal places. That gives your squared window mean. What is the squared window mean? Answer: 1.52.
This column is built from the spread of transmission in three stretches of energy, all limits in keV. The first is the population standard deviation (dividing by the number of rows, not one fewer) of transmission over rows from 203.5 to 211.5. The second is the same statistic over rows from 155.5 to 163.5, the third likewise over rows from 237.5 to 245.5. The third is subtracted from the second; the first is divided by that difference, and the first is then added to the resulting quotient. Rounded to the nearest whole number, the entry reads -20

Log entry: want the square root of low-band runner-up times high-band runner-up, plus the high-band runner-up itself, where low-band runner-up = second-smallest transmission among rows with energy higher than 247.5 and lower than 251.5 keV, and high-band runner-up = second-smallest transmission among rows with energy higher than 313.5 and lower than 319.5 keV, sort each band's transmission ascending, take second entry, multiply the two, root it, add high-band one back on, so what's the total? 2.17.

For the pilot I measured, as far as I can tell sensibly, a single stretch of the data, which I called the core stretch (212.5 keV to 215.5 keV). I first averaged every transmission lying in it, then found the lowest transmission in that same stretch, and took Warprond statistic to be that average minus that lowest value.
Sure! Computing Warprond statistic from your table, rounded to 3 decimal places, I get 0.024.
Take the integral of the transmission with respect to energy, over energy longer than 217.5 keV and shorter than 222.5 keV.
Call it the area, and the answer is 7.76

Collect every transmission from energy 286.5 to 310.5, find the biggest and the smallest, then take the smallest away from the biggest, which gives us 0.30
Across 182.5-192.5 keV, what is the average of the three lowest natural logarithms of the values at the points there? 0.28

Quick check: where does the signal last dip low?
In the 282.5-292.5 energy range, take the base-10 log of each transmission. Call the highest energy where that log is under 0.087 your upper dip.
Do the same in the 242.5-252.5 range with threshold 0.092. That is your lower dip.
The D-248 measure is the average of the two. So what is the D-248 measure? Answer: 269.0 keV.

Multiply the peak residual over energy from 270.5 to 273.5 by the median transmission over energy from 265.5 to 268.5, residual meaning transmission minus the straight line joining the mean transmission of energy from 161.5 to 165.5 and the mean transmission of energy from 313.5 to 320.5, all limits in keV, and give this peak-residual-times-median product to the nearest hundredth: 0.21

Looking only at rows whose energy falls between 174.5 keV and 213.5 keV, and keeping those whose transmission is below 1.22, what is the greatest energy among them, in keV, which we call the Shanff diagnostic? 179.0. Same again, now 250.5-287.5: 287.0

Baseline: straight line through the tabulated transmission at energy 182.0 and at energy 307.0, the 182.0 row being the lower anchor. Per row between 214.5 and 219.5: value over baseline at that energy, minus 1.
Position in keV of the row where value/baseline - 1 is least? 215.0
